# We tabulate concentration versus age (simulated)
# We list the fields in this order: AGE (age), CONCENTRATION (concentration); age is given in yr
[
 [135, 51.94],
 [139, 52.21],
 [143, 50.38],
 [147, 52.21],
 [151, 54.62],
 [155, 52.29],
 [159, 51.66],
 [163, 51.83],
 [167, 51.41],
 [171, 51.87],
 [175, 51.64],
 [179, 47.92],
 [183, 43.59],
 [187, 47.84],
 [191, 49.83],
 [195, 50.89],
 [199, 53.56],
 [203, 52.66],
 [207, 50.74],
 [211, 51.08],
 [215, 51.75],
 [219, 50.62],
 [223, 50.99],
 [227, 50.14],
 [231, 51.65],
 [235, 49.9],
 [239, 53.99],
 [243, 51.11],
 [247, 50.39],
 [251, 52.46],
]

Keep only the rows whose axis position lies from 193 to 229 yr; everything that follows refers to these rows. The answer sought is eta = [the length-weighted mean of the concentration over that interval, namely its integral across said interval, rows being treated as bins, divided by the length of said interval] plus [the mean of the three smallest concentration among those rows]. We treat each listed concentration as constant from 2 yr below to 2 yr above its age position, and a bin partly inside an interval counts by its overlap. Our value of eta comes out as 102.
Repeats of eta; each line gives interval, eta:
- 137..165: 103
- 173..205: 96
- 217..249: 101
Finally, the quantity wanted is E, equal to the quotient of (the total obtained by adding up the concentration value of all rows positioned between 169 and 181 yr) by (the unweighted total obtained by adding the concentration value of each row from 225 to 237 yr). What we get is 1.00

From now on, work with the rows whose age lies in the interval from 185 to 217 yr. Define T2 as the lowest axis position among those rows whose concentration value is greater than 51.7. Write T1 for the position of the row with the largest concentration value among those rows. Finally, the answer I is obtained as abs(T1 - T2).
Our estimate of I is 0 yr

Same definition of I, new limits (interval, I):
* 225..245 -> 0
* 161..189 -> 8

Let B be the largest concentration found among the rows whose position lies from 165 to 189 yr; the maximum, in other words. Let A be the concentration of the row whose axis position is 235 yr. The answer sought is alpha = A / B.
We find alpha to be 0.96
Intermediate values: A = 49.9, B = 51.87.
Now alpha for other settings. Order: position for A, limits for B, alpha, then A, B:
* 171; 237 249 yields 0.96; 51.87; 53.99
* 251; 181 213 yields 0.98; 52.46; 53.56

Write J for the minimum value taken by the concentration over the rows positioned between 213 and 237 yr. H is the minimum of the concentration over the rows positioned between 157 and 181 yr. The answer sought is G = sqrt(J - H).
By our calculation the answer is 1.4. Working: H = 47.92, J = 49.9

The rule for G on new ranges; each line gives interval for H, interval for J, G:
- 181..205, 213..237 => 2.5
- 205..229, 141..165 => 0.5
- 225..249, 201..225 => 0.8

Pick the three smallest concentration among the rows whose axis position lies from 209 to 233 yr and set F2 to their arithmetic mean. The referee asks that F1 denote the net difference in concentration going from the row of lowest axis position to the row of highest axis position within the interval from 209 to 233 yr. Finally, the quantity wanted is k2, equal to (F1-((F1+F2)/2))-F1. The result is -25.6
